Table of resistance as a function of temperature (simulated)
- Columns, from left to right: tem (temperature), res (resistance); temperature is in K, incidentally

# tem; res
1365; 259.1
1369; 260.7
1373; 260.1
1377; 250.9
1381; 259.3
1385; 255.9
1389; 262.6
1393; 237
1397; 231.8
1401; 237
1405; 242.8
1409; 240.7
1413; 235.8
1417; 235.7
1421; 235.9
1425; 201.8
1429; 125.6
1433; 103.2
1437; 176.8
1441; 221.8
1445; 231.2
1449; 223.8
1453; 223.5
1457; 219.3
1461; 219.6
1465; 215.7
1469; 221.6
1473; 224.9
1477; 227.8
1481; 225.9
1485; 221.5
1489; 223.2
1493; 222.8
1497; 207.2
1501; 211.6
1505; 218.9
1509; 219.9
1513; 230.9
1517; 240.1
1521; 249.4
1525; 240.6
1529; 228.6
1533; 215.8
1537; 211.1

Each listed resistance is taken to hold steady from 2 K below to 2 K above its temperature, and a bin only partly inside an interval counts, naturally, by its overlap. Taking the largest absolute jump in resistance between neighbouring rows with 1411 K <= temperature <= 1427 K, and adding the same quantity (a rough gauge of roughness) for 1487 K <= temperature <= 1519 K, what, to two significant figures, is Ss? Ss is 50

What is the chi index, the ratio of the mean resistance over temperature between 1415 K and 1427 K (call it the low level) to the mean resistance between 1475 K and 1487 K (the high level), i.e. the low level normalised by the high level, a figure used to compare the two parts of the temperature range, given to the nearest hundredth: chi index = 1.00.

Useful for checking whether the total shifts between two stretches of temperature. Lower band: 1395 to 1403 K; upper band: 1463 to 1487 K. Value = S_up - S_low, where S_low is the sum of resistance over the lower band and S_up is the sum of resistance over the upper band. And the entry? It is 869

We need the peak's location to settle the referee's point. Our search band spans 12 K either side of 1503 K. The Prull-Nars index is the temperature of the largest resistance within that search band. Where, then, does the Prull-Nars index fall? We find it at 1513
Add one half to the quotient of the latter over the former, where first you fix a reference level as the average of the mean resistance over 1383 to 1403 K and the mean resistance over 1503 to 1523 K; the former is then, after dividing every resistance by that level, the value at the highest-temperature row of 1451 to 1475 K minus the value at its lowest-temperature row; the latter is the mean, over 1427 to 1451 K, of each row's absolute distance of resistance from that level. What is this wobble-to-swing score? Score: 9866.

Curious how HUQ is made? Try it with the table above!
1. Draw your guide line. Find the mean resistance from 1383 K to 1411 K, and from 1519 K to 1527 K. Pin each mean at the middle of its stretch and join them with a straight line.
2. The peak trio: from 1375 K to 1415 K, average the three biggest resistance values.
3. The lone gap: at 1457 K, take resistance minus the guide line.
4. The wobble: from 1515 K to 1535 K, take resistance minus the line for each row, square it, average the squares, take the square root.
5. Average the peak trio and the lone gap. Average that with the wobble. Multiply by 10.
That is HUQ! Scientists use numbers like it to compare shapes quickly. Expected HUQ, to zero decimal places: 662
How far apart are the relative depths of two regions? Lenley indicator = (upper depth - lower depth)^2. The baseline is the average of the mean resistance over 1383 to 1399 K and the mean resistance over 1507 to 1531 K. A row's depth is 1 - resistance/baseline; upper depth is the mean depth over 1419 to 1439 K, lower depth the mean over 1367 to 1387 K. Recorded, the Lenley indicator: 0.136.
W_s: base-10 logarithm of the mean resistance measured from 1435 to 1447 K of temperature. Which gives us 2.32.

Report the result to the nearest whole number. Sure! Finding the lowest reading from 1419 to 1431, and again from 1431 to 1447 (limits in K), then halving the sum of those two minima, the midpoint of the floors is 114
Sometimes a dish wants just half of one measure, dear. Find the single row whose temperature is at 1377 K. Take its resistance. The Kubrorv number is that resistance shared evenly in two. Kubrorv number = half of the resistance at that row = 125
